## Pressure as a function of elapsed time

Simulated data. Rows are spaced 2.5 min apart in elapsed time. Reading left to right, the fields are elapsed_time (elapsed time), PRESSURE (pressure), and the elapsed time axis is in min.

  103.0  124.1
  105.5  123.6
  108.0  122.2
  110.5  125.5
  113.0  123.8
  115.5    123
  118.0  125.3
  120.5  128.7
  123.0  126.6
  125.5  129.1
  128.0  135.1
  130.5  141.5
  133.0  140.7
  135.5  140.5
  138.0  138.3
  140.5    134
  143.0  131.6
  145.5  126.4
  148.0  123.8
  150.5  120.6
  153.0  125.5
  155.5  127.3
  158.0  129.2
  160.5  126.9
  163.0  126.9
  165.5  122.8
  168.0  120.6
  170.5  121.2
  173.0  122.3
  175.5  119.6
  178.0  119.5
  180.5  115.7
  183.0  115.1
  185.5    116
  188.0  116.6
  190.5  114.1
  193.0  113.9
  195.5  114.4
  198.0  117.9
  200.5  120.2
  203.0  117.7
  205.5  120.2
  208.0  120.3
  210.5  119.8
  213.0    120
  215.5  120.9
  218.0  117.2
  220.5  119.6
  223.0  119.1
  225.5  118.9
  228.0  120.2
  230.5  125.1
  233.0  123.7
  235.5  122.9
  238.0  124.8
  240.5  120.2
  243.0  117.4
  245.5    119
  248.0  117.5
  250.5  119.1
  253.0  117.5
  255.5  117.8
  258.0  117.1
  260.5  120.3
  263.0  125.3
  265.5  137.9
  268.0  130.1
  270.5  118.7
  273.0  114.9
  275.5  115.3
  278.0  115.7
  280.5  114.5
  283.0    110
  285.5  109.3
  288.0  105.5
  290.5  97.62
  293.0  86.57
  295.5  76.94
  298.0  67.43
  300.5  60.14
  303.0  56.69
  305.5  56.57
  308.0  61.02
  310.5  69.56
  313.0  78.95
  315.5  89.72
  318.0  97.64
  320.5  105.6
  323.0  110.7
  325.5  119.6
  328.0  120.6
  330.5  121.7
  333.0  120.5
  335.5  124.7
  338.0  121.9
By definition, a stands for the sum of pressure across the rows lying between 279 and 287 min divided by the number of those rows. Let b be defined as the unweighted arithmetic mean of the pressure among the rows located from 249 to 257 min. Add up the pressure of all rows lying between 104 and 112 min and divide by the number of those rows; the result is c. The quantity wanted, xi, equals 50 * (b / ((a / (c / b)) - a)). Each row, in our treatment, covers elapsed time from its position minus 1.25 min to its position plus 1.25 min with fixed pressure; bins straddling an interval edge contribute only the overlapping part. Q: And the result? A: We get -1166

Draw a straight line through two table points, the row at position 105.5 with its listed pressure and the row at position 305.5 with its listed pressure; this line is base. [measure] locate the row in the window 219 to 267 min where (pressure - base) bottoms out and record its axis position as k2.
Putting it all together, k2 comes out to 220.5 min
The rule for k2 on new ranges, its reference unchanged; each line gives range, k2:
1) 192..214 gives 193.0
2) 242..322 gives 303.0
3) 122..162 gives 123.0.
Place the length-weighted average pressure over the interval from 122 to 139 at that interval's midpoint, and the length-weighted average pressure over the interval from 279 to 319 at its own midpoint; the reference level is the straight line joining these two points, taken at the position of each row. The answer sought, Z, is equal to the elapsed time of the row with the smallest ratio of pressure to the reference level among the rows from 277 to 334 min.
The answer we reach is 303.0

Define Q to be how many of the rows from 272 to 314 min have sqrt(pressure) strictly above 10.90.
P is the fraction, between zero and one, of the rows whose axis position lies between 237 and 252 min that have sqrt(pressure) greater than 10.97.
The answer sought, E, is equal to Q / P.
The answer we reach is 0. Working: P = 0.17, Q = 0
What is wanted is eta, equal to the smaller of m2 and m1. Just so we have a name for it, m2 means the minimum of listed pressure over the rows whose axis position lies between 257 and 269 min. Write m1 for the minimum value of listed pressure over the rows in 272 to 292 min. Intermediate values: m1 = 97.62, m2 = 117.1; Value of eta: 98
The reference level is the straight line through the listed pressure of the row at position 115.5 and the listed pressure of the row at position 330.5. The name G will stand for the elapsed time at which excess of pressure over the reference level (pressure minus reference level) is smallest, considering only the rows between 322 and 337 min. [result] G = 323.0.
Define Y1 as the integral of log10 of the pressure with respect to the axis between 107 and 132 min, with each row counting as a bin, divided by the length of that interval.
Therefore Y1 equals 2.11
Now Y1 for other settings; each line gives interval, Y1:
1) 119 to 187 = 2.10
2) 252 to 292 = 2.07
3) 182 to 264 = 2.08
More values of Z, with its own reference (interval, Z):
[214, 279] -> 218.0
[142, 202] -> 150.5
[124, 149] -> 125.5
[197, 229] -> 198.0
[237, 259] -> 243.0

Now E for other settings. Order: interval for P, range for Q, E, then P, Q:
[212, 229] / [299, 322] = 0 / 0.14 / 0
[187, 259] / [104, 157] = 122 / 0.17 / 21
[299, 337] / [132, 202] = 75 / 0.27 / 20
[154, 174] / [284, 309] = 0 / 1.00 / 0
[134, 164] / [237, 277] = 8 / 1.00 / 8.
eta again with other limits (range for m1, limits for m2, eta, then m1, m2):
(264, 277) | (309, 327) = 70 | 114.9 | 69.56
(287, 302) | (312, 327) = 60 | 60.14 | 78.95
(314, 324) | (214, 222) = 90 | 89.72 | 117.2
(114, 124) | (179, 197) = 114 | 123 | 113.9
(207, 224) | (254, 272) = 117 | 117.2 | 117.1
